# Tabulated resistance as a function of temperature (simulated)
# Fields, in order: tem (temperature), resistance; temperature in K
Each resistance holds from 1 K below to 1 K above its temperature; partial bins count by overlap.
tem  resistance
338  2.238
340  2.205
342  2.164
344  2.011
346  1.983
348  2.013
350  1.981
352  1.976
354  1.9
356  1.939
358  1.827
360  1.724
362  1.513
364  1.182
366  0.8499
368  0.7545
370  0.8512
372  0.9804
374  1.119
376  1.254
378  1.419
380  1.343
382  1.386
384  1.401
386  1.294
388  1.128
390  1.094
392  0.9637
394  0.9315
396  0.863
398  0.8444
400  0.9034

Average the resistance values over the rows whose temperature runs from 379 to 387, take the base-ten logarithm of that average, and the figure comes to 0.13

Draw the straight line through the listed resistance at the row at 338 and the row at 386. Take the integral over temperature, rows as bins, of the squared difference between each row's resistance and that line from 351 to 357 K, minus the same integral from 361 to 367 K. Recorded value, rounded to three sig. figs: -2.12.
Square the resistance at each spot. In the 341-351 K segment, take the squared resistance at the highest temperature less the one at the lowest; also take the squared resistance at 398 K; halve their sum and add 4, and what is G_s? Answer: 4.0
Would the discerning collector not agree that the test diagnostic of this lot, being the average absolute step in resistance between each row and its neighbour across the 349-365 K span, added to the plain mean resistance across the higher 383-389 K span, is 1.40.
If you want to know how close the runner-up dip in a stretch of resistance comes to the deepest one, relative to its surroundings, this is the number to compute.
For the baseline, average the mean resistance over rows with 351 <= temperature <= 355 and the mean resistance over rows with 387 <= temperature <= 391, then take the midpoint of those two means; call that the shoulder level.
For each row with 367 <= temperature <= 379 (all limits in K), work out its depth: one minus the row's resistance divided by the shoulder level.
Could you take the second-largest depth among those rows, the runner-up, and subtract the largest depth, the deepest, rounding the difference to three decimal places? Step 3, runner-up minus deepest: -0.063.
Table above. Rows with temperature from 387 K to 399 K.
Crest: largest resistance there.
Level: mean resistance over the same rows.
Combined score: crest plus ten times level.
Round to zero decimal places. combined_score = 11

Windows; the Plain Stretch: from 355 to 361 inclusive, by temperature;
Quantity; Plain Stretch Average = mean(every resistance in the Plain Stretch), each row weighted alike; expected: 1.8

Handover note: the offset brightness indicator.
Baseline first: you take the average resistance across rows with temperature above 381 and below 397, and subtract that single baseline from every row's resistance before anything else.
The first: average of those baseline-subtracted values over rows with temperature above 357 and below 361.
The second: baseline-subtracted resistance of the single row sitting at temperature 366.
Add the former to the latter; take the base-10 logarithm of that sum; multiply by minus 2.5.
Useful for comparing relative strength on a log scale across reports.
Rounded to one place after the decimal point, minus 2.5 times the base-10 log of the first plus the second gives 1.1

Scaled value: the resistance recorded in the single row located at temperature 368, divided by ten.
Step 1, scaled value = 0.08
